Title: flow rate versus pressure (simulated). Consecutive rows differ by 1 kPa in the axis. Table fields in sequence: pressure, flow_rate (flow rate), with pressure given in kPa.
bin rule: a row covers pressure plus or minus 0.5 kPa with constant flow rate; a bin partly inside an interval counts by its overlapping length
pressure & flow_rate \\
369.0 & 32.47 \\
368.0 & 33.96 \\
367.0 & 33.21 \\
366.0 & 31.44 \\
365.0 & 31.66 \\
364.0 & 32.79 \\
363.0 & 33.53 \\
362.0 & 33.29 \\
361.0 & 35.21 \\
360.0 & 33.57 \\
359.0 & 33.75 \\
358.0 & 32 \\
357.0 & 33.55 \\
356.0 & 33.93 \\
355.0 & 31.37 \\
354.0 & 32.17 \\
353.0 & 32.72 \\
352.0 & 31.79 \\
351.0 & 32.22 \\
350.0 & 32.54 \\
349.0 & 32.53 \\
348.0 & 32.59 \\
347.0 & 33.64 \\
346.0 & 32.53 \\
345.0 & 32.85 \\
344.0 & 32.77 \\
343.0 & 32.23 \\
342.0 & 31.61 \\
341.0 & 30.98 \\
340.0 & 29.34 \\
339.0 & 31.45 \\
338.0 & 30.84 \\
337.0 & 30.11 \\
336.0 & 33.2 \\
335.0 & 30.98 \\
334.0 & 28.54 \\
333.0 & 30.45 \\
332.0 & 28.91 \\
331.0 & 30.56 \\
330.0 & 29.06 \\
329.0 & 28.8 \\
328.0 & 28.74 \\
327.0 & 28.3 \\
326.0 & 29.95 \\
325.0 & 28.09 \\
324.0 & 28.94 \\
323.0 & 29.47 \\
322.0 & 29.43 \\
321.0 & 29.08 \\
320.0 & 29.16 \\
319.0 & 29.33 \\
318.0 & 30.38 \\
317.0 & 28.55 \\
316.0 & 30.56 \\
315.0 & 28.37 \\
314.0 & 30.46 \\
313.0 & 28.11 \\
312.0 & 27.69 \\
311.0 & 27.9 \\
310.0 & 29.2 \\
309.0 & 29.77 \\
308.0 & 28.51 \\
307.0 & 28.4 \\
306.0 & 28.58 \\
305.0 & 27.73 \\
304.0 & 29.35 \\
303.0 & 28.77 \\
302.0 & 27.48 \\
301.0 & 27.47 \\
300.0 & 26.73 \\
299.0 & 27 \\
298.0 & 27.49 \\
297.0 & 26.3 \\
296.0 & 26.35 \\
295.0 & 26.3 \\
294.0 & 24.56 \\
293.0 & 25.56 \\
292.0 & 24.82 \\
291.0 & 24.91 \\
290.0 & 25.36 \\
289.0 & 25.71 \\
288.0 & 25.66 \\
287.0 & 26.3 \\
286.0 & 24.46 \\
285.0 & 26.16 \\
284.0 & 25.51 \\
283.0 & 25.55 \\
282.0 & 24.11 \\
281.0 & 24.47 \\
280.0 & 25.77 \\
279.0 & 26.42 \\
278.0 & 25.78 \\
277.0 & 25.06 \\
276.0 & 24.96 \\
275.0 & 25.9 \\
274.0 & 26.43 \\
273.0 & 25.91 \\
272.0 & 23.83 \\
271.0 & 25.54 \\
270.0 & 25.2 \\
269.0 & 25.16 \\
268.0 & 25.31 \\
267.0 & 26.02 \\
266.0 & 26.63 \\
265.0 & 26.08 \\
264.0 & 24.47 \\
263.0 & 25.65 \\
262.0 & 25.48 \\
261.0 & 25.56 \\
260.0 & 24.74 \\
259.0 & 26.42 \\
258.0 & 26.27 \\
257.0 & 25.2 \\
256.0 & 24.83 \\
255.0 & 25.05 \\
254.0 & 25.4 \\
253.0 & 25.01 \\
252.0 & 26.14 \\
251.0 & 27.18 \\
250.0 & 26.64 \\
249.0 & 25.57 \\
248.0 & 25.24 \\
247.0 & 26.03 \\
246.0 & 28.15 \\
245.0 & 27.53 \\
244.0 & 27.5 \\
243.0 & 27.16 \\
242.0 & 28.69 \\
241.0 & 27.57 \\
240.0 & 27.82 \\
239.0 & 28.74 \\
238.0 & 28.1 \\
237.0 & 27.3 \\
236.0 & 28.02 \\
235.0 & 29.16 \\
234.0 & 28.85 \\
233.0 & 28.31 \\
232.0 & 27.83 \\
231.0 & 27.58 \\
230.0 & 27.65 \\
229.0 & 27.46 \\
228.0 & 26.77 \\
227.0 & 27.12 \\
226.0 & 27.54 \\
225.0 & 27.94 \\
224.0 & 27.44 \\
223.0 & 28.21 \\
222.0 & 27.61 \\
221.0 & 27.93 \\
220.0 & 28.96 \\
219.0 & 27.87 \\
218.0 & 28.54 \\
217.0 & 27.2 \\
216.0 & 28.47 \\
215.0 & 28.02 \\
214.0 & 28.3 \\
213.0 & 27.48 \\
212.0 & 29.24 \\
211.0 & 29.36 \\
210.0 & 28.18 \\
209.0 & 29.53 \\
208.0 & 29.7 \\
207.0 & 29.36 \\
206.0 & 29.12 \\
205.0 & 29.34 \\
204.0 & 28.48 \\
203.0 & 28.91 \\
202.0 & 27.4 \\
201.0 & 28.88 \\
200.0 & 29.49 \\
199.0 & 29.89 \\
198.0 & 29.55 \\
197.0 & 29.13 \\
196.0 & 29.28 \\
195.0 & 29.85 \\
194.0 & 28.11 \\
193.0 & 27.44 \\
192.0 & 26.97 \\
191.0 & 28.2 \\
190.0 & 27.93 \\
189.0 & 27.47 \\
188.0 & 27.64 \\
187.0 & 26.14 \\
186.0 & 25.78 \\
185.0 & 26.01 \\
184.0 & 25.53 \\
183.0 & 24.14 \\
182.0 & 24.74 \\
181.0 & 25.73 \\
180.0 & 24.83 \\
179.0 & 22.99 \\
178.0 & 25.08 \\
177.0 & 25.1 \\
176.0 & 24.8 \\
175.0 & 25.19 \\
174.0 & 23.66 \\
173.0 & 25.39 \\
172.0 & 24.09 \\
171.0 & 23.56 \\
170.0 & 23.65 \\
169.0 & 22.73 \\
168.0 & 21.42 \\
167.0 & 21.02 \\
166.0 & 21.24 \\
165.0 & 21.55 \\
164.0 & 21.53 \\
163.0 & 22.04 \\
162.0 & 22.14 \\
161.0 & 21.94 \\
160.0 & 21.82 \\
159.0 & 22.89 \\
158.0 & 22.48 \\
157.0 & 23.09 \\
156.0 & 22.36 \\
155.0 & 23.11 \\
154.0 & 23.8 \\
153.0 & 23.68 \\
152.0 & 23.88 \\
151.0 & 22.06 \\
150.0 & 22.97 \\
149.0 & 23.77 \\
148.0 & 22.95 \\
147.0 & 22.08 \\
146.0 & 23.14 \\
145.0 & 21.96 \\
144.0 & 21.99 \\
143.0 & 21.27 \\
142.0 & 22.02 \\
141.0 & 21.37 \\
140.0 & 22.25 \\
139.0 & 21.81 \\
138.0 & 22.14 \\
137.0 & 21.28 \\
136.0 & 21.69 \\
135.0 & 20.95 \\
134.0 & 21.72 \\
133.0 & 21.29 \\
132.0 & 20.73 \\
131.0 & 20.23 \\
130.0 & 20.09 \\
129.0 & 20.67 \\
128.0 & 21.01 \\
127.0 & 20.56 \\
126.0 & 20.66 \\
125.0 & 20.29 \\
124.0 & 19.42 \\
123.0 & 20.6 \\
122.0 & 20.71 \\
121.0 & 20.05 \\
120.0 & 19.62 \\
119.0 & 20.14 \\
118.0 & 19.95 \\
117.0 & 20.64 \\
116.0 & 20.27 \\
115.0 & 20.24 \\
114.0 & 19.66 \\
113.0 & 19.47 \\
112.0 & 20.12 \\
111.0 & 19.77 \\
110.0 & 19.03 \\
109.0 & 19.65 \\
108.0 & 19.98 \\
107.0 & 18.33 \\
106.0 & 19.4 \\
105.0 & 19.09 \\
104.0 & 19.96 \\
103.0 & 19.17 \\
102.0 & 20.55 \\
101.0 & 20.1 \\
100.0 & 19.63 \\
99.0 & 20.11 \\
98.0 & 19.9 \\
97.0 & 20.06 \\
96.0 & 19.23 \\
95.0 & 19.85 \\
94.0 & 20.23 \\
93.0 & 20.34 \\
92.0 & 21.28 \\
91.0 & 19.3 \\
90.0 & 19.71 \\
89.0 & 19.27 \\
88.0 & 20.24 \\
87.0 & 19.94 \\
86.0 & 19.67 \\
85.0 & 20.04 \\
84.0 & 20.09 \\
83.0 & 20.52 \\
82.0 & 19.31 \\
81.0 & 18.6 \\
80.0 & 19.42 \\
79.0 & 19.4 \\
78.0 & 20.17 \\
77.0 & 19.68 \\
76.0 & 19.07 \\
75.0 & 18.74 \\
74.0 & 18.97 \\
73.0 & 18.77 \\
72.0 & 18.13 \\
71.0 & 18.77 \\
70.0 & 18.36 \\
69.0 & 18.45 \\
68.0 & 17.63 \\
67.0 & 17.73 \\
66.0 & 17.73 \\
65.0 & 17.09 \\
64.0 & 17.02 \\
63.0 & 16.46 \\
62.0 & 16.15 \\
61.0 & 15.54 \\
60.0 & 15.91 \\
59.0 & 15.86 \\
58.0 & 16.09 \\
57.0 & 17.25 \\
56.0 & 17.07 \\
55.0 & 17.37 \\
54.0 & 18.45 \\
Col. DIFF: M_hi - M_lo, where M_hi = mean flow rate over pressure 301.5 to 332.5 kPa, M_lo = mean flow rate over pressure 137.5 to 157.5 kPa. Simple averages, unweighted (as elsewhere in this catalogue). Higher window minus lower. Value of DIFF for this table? 6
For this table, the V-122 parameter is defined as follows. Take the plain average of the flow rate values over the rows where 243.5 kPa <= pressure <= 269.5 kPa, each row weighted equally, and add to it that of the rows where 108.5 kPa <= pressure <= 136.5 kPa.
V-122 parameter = 46.2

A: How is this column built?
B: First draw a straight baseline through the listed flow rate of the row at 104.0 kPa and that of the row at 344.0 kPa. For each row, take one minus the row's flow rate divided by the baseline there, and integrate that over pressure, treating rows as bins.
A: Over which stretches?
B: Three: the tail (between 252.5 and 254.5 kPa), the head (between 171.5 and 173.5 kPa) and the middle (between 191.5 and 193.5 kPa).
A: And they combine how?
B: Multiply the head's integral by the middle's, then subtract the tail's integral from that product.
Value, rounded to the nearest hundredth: -0.18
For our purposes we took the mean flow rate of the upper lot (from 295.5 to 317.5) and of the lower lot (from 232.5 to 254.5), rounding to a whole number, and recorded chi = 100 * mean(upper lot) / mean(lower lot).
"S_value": 103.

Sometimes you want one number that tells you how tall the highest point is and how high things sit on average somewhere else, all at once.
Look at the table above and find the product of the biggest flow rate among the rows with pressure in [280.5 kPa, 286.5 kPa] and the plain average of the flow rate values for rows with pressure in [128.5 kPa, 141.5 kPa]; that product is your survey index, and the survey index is 556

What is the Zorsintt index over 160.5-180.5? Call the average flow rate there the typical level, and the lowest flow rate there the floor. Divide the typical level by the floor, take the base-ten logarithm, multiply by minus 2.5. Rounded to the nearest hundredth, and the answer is -0.11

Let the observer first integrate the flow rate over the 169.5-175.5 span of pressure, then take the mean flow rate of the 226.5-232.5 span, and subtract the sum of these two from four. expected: -169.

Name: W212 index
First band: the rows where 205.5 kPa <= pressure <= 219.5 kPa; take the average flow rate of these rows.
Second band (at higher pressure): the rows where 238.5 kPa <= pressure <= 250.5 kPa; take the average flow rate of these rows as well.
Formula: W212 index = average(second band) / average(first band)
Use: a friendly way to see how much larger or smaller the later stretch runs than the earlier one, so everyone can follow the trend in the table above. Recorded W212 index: 0.95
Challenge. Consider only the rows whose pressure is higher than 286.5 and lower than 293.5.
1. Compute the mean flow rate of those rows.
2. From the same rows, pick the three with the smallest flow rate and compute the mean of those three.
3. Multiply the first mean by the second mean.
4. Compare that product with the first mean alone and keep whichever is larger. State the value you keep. 638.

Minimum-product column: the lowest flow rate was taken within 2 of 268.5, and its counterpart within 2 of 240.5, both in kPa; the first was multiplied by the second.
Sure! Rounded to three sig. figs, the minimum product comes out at 694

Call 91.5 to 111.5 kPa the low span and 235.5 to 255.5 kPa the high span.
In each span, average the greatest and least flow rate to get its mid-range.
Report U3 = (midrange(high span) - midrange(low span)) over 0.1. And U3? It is 71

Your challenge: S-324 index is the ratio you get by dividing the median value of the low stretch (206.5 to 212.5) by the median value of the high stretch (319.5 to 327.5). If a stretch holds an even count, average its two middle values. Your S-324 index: 1.01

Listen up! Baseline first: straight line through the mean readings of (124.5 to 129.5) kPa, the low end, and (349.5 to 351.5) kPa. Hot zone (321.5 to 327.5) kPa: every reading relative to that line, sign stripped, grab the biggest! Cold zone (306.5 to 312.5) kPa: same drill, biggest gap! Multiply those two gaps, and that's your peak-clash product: 8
